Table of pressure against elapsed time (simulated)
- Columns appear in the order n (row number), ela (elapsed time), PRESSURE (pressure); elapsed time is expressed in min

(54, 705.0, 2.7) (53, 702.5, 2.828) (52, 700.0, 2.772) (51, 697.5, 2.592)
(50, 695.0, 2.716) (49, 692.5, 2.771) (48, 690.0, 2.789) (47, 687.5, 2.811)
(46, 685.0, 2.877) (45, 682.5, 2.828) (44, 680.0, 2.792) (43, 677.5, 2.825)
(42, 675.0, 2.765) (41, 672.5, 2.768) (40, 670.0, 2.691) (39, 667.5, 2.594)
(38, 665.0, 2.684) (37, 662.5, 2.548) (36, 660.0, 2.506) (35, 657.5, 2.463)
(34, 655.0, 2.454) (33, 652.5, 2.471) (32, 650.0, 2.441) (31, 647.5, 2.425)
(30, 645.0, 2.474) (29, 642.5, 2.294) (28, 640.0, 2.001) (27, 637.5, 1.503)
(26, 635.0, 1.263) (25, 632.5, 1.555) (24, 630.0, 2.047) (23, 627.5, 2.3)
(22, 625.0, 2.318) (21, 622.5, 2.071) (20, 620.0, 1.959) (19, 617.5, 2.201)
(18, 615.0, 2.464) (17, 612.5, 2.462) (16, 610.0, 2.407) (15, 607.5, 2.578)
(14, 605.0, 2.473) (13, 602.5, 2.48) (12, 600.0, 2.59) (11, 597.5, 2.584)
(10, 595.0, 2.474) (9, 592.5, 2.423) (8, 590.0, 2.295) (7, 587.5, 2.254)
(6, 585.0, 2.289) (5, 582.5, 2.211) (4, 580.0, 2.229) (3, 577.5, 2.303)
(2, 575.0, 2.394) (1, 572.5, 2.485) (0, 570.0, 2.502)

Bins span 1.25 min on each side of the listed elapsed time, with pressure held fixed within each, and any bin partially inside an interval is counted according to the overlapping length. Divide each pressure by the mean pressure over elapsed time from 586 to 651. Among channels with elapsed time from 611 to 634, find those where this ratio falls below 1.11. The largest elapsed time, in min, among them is 632.5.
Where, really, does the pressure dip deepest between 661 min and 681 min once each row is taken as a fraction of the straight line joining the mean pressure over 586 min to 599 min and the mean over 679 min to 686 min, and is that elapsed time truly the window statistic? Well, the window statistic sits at 662.5 min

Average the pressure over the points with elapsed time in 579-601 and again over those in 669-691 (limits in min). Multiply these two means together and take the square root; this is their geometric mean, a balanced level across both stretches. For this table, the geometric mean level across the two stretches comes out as 2.6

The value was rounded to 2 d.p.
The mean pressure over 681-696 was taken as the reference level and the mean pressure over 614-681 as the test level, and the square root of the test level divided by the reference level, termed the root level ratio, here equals 0.91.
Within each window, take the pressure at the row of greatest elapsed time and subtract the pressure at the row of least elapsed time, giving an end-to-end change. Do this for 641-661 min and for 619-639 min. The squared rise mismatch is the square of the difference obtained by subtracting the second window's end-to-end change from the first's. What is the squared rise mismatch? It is 0.45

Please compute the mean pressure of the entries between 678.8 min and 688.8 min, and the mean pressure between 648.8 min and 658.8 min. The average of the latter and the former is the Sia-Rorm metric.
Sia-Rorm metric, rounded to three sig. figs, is 2.64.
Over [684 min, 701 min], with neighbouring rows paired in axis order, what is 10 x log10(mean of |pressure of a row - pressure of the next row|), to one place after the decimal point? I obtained -11.1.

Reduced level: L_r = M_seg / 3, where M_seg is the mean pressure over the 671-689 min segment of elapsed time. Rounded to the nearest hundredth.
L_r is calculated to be 0.94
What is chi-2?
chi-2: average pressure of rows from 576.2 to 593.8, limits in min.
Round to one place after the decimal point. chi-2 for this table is 2.3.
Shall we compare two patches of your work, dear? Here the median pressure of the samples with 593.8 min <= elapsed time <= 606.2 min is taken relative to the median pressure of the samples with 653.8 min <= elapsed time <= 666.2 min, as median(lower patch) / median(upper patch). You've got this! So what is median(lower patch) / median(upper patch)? 0.990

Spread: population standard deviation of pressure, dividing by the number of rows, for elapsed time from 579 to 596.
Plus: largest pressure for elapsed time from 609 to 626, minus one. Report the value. 1.56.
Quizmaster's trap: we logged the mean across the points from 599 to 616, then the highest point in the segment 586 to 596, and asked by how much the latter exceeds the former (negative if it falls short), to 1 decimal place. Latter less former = 0.0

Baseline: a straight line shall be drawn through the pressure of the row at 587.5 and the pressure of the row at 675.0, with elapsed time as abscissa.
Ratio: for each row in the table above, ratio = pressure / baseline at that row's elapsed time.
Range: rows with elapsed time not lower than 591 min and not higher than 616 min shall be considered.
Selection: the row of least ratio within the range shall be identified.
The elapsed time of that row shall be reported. 610.0 min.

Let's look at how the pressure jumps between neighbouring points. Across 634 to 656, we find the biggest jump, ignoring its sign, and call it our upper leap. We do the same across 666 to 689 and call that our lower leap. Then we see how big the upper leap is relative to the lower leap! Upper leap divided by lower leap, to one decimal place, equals 5.1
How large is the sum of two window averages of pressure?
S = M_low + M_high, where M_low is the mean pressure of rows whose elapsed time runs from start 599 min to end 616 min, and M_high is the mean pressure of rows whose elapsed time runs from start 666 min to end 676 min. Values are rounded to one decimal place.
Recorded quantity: 5.2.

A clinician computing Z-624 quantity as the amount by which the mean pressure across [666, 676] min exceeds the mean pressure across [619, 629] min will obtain 0.54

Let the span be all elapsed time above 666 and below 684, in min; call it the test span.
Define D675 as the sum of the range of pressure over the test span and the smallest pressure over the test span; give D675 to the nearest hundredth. 2.83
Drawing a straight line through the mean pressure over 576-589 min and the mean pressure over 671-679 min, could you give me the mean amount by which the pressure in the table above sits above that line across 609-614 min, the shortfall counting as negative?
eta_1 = 0.01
